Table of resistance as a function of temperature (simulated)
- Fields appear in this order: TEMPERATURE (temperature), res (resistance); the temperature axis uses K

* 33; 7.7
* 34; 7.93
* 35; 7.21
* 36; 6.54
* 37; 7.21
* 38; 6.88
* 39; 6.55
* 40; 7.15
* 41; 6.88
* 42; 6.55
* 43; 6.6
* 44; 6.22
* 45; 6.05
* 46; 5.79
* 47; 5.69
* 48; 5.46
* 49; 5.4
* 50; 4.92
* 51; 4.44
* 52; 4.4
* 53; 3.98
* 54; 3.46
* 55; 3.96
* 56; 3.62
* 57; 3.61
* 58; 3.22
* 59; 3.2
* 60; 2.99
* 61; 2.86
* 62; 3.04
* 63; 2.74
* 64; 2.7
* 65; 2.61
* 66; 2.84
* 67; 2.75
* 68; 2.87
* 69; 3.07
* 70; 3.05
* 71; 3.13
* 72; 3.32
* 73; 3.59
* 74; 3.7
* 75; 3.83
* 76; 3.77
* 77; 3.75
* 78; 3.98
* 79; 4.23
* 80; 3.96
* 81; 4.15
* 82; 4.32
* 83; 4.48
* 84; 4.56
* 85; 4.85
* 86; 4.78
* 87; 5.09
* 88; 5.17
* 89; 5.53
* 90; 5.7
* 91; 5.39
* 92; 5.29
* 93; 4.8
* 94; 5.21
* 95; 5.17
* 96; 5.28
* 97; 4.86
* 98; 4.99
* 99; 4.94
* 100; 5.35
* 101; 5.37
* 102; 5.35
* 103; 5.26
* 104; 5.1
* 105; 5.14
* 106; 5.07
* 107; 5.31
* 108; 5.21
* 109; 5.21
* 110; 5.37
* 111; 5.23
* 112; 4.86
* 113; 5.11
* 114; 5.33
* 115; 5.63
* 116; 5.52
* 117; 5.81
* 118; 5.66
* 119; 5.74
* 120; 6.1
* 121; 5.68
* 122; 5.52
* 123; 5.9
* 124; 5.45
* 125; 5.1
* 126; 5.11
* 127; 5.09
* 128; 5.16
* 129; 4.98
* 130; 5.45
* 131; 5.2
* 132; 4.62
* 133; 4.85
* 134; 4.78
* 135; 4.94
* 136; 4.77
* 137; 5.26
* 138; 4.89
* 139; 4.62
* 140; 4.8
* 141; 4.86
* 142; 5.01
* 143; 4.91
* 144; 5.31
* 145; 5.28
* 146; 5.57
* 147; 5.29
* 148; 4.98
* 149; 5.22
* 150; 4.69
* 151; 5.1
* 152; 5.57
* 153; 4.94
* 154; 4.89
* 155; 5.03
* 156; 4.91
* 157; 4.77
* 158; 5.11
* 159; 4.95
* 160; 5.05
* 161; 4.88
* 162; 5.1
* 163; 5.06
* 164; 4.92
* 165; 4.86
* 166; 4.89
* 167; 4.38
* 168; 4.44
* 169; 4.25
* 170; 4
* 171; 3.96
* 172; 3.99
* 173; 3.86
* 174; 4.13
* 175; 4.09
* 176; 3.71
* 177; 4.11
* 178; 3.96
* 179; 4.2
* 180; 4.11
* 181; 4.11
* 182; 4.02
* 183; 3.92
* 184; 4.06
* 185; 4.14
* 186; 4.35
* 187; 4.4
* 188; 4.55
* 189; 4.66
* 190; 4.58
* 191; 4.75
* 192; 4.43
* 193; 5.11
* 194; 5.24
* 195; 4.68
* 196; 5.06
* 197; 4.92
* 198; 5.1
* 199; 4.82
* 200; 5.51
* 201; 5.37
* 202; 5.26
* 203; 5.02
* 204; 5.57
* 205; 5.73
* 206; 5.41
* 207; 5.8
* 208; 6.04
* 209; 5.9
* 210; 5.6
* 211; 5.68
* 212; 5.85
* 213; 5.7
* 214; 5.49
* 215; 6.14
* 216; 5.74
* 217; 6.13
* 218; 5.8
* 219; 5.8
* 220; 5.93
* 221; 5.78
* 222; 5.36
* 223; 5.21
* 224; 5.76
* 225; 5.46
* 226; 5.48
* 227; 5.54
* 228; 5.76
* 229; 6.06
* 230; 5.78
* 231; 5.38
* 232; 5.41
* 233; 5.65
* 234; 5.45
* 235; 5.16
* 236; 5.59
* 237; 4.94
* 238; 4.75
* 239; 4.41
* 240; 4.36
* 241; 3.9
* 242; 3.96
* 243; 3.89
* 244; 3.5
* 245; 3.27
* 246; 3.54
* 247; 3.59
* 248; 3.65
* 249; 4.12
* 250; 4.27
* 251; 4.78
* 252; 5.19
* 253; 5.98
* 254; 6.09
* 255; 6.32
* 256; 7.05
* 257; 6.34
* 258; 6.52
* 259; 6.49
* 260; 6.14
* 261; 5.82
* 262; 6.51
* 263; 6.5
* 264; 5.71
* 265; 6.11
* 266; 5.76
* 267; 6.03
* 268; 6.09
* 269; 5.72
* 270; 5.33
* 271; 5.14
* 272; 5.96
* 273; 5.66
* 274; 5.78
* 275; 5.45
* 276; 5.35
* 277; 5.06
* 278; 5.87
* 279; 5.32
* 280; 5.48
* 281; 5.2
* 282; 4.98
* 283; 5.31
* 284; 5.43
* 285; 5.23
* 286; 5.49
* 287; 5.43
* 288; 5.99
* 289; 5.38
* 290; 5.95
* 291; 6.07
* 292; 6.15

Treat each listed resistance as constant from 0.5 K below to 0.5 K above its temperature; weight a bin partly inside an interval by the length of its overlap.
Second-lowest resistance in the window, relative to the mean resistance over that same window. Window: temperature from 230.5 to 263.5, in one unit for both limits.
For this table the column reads 0.685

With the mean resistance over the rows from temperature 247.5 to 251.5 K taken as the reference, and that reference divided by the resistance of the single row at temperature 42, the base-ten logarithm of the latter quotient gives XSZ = -0.192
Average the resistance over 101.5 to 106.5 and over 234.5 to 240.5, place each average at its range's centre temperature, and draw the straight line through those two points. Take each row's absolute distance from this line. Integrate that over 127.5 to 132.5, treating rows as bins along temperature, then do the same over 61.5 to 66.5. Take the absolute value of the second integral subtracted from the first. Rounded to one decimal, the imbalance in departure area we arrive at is 11.4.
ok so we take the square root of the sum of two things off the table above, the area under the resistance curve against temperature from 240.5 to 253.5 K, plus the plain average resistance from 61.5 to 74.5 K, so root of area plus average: 7.53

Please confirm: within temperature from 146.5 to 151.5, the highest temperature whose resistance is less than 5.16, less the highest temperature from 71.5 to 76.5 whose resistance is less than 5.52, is 75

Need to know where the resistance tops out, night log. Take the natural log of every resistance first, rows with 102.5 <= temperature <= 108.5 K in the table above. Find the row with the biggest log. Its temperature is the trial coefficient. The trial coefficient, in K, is 107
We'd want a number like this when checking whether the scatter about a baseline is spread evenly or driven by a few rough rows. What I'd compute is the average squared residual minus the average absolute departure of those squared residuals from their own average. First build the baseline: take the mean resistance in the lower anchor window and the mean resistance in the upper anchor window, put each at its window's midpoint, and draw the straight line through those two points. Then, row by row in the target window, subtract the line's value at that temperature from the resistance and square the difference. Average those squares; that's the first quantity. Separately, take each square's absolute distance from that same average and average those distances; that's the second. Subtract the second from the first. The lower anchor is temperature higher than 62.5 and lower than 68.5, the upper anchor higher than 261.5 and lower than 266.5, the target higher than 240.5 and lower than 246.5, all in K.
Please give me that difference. 3.3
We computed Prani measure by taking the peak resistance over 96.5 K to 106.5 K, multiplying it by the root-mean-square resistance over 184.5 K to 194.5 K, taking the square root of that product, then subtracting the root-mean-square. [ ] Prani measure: 0.4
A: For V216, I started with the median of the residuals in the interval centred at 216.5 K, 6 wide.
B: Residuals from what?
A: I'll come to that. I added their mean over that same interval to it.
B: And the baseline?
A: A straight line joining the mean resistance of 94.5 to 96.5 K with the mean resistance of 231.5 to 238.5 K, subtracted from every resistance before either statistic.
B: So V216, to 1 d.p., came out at 1.1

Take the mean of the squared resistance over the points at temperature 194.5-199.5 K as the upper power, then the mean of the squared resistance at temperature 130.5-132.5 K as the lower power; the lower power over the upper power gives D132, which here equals 1.00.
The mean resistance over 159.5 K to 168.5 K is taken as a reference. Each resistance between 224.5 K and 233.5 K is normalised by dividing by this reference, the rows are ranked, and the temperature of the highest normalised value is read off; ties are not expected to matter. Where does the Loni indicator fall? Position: 229 K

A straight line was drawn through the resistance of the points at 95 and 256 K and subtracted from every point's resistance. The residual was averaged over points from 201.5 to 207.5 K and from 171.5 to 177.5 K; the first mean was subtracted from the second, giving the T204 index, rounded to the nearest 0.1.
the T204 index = -1.1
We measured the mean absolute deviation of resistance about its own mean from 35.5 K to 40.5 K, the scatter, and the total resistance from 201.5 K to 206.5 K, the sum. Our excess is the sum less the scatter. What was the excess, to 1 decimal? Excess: 26.7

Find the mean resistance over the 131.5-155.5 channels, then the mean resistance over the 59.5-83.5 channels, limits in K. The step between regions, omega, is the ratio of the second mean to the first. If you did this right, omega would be 0.68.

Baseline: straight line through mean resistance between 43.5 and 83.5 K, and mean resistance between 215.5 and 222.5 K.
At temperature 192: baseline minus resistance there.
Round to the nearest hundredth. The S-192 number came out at 1.03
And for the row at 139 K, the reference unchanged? 0.19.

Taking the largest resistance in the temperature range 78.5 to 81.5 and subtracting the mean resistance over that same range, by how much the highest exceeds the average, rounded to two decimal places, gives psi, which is 0.12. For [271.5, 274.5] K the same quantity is 0.16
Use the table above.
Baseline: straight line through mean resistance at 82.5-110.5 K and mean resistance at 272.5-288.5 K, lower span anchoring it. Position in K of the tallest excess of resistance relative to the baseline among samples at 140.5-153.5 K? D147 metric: 146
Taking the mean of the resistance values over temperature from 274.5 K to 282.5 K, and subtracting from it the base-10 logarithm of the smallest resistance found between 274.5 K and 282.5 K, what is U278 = 4.6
